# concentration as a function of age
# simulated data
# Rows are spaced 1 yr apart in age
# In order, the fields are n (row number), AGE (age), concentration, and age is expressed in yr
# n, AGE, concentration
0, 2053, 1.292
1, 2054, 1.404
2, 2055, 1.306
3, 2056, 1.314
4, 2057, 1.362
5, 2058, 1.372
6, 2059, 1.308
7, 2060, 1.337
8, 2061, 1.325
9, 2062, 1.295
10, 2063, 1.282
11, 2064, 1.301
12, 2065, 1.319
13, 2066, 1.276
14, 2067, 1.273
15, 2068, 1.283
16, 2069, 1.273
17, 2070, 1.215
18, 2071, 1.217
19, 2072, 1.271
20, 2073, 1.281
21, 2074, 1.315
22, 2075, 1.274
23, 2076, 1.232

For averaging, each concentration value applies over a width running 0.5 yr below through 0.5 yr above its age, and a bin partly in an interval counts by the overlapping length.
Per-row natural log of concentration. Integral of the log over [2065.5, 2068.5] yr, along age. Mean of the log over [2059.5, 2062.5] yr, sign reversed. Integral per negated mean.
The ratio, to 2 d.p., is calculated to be -2.65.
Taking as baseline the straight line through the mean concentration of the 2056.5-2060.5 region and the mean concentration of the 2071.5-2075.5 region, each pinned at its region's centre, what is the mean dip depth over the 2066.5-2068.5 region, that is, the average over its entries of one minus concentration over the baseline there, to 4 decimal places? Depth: 0.0237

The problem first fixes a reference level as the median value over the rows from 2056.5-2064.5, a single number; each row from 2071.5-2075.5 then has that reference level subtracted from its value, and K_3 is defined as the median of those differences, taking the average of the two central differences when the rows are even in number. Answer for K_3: -0.039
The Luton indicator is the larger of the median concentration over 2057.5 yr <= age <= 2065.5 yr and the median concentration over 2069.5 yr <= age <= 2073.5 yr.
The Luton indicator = 1.31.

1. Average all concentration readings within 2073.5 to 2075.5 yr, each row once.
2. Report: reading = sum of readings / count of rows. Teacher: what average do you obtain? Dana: 1.29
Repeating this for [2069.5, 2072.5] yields 1.23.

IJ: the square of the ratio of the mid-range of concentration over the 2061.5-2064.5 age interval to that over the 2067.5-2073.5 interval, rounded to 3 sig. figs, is 1.07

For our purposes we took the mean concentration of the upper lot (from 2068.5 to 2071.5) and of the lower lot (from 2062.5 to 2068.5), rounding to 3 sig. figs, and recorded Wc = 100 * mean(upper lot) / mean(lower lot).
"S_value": 95.8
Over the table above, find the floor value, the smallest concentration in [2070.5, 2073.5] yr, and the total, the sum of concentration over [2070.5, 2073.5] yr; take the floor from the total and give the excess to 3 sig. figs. 2.55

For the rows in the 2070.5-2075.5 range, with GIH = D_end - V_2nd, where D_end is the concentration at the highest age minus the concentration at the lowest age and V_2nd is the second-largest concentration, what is -1.22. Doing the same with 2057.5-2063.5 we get -1.43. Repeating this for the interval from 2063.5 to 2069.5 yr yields -1.33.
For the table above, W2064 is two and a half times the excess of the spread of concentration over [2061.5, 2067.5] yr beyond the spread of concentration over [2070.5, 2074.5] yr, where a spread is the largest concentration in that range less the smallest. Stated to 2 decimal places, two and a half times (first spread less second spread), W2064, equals -0.13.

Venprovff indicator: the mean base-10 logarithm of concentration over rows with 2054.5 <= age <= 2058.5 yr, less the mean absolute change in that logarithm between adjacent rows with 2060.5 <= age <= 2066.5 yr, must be 0.118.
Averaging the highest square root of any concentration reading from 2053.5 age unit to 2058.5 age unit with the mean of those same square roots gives 1.17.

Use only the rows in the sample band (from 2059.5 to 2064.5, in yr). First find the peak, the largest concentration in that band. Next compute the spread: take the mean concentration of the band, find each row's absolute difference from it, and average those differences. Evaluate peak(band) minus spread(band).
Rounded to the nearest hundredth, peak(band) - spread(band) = 1.32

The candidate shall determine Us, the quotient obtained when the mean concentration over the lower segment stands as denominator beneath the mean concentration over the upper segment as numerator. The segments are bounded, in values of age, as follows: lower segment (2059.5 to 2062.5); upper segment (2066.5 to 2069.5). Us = 0.968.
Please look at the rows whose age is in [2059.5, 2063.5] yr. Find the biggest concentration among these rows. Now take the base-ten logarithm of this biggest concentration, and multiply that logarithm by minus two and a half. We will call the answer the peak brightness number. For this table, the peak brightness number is -0.315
